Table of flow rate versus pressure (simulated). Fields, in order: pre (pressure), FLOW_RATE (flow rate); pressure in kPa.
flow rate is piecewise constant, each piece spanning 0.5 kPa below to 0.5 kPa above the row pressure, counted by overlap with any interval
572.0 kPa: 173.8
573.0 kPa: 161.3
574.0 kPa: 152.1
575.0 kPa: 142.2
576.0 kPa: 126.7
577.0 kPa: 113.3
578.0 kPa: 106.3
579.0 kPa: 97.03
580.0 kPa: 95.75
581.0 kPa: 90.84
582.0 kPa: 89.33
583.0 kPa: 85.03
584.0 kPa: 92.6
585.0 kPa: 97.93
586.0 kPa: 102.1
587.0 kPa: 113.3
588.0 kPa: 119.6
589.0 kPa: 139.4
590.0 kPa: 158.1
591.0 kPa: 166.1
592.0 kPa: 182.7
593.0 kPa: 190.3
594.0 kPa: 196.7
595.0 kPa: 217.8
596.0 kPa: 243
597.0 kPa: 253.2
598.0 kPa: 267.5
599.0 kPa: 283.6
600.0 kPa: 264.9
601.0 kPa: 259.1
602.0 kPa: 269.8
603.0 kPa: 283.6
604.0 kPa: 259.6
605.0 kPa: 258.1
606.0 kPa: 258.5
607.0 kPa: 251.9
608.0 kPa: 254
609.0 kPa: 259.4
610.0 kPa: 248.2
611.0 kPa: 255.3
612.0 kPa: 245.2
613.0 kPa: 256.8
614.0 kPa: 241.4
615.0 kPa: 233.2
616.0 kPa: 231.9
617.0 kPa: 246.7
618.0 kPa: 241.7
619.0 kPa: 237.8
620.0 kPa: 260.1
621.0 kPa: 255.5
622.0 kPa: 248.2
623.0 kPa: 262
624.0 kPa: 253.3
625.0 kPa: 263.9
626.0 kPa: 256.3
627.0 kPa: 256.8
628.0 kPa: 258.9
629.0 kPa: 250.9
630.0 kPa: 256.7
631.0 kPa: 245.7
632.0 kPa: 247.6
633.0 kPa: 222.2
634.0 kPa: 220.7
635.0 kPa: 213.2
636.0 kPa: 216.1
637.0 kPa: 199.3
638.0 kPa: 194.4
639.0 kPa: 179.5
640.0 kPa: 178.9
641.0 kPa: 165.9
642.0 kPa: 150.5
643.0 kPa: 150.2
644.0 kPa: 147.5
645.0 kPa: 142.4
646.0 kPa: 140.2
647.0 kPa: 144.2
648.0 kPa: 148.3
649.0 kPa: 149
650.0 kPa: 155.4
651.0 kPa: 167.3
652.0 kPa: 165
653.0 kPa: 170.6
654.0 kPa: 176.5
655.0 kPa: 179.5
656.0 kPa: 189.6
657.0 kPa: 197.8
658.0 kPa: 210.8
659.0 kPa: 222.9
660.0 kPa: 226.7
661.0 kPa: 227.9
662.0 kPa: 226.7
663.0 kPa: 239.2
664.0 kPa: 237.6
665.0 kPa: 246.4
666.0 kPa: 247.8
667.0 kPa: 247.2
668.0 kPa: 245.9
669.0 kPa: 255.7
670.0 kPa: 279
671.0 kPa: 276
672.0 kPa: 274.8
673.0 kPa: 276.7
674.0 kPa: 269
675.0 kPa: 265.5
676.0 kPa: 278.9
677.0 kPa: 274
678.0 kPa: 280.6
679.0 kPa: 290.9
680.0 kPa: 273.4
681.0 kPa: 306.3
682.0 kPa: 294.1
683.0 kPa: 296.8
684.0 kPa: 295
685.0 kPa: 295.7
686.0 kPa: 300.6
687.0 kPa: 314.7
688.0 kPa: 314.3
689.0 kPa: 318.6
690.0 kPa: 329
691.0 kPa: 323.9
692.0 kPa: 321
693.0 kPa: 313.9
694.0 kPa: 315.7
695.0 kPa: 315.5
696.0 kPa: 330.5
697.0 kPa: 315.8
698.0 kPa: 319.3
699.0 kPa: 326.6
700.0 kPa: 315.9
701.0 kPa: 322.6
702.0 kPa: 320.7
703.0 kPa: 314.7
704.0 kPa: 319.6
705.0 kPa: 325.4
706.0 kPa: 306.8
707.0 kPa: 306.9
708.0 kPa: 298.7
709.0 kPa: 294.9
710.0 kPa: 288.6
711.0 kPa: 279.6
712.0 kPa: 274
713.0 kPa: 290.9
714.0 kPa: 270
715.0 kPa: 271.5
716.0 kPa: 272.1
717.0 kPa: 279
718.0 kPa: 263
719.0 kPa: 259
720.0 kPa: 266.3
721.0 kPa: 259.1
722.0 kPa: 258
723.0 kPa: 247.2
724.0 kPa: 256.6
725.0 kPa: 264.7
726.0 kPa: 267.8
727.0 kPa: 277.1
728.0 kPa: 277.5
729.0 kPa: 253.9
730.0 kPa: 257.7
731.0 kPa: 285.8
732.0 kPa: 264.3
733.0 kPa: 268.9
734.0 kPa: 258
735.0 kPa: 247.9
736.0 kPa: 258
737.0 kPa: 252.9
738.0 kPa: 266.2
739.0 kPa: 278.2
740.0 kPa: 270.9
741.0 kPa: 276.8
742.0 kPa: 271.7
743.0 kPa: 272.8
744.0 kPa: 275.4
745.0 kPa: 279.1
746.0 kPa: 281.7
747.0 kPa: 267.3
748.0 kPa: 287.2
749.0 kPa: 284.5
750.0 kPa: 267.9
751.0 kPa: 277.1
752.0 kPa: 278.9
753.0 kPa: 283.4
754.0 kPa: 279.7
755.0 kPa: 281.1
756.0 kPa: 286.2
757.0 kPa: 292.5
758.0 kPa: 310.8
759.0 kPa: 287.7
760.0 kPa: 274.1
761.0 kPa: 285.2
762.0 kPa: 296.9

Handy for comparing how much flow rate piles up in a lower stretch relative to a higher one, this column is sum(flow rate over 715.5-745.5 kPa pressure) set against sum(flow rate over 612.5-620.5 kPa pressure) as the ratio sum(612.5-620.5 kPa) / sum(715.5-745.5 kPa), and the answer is 0.24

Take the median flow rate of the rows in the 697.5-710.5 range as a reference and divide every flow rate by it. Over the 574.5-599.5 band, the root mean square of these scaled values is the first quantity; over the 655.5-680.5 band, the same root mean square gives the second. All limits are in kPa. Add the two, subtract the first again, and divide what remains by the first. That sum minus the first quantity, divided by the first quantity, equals 1.55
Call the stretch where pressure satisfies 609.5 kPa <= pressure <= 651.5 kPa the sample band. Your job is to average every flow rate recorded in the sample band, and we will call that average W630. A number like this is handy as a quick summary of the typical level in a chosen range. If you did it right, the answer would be 215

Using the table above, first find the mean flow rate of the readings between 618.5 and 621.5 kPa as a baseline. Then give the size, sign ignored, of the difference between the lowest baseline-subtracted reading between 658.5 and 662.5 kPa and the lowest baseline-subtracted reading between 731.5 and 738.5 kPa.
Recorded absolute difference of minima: 25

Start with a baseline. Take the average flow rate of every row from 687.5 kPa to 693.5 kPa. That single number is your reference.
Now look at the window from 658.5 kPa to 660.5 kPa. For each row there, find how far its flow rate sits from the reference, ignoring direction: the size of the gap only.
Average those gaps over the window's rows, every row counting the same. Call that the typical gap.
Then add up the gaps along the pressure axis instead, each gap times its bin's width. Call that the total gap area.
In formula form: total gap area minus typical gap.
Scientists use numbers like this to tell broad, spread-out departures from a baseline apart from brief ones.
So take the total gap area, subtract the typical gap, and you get 95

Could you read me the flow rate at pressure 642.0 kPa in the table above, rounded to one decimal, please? 150.5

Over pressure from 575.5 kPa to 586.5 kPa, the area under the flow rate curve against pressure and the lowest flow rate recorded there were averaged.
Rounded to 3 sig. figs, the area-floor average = 591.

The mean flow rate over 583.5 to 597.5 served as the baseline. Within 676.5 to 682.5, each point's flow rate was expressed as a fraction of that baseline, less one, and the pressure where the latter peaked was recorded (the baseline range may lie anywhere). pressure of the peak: 681.0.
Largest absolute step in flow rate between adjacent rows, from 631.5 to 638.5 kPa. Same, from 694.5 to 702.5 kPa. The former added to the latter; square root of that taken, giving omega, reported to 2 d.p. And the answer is 6.36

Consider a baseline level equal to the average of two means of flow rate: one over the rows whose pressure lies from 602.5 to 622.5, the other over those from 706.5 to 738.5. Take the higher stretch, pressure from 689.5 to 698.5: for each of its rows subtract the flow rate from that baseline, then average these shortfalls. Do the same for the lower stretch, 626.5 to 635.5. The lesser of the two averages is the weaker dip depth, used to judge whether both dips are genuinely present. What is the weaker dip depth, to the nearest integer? -60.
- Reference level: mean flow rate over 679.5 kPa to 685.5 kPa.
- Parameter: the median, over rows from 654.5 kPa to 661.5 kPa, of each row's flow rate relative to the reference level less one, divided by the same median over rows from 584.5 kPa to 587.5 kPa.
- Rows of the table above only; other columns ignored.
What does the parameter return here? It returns 0.43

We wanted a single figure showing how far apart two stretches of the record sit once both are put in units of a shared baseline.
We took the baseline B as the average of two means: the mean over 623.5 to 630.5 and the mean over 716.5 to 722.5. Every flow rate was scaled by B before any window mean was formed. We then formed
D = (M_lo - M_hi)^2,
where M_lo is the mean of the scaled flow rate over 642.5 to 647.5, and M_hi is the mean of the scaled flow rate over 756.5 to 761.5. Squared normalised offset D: 0.31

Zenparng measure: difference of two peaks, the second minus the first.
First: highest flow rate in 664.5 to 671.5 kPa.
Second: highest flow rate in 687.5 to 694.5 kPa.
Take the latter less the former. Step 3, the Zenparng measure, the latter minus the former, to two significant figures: 50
